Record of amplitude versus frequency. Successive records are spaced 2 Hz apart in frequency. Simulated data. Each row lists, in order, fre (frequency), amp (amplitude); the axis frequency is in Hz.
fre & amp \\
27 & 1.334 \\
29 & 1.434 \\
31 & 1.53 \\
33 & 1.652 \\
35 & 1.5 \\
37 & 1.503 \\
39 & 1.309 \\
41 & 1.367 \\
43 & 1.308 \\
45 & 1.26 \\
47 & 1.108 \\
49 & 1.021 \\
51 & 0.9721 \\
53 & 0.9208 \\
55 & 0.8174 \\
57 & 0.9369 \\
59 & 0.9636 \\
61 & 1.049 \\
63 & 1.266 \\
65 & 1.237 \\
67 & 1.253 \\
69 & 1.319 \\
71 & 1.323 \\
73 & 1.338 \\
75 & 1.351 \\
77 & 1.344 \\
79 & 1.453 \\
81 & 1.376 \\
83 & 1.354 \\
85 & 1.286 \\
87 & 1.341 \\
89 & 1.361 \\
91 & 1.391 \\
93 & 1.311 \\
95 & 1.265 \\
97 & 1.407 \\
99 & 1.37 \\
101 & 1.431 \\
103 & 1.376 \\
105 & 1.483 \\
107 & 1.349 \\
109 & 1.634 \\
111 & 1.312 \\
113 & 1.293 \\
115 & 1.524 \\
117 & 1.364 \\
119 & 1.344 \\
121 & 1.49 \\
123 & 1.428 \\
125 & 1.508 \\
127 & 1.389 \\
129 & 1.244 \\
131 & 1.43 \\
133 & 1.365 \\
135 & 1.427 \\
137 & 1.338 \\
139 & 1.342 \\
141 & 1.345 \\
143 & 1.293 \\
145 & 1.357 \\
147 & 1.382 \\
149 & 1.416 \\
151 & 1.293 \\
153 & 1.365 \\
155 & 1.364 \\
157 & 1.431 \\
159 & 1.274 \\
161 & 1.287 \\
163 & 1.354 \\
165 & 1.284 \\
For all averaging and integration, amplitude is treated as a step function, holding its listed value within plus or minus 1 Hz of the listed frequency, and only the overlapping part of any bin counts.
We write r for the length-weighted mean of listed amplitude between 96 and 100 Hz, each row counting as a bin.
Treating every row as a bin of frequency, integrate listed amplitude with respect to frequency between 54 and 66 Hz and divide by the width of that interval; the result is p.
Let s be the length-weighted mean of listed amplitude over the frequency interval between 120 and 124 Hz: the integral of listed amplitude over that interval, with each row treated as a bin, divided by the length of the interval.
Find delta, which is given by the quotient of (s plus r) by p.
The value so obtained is 2.7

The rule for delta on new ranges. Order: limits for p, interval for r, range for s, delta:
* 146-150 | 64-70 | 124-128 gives 1.9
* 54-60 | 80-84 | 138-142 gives 3.0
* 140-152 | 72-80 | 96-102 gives 2.1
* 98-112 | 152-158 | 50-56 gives 1.6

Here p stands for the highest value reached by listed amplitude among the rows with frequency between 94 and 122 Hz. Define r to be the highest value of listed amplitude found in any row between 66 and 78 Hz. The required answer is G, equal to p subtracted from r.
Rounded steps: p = 1.634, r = 1.351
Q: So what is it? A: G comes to -0.28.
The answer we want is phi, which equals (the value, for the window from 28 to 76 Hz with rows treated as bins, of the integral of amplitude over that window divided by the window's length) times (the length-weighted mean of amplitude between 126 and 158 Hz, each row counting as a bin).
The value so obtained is 1.69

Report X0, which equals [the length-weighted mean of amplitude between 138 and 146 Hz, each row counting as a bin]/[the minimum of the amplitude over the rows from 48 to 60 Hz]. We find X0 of 1.63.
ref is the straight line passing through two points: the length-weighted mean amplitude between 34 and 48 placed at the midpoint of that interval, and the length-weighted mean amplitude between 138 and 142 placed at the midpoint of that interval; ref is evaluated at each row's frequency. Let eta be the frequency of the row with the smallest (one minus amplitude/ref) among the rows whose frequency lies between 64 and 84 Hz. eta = 79 Hz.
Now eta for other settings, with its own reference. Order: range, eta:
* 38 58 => 41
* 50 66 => 63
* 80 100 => 97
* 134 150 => 135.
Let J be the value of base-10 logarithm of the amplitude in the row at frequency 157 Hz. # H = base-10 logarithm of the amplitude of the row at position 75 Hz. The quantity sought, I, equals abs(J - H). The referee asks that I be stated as 0.02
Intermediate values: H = 0.13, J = 0.16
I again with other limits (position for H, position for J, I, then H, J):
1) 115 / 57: 0.21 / 0.18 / -0.03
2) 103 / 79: 0.02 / 0.14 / 0.16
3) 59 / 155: 0.15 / -0.02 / 0.13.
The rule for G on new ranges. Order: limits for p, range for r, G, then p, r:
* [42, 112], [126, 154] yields -0.20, 1.634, 1.43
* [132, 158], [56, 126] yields 0.20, 1.431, 1.634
